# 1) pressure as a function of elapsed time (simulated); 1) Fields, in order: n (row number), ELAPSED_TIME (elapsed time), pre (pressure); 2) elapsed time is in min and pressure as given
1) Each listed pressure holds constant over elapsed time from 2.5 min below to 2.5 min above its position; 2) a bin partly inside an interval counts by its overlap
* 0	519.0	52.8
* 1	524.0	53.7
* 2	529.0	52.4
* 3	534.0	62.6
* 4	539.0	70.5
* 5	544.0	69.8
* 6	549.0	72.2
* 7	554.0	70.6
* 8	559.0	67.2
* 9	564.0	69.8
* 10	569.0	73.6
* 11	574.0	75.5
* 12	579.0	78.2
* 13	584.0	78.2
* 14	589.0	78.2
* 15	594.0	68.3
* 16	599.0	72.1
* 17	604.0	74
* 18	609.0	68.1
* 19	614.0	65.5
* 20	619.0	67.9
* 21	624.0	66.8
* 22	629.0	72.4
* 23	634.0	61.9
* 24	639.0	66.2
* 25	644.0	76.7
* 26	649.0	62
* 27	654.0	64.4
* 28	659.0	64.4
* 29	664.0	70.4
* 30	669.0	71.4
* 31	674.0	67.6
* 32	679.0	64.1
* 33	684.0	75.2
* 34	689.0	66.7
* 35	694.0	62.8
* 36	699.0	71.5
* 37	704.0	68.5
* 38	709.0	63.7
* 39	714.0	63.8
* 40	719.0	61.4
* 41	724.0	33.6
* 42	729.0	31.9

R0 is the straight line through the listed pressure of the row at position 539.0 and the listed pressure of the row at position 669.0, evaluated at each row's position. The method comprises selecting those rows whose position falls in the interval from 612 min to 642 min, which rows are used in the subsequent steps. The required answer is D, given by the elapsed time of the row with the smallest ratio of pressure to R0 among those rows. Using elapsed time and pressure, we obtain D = 634.0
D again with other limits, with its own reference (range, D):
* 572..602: 594.0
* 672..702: 694.0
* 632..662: 634.0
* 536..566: 559.0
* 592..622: 614.0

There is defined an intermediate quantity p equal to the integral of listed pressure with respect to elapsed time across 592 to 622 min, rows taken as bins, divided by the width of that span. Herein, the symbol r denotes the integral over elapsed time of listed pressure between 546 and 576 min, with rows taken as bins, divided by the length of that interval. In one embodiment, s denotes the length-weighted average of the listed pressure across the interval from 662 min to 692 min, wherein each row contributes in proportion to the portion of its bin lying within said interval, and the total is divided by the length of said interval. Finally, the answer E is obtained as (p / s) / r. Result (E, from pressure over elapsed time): 0.0140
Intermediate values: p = 69.3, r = 71.4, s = 69.1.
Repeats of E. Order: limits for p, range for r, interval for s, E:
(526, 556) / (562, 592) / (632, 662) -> 0.0132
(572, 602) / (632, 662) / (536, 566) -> 0.0163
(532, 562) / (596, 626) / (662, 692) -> 0.0144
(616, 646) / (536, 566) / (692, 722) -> 0.0151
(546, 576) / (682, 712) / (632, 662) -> 0.0159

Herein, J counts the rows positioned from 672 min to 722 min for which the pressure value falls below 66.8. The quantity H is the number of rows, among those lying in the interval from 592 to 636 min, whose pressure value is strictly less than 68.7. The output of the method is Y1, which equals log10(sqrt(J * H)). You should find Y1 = 0.78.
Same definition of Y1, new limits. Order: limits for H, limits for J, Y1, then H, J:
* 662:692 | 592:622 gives 0.24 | 3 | 1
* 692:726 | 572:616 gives 0.39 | 6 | 1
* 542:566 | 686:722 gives 0.35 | 1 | 5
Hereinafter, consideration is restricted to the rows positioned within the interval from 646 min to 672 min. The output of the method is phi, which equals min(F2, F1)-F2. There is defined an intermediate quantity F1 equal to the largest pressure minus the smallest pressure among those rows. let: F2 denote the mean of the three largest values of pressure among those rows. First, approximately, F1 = 9.4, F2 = 68.7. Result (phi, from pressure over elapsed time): -59.3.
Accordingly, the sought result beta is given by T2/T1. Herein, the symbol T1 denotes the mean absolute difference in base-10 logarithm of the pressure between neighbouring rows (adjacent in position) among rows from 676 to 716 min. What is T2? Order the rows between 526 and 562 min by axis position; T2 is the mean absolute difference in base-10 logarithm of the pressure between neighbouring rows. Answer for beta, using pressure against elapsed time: 0.82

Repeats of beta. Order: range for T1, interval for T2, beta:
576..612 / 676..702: 2.36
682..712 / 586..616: 0.79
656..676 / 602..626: 0.83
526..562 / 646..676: 0.57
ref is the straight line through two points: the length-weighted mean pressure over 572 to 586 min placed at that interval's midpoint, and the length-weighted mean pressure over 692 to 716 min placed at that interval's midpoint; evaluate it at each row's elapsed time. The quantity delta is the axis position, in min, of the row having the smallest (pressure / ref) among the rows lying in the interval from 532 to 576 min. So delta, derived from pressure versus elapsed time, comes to 534.0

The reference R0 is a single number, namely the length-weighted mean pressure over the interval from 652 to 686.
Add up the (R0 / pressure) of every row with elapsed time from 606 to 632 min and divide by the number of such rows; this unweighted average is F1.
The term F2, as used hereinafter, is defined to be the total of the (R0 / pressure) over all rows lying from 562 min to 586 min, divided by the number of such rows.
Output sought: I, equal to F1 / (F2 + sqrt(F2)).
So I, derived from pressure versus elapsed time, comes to 0.54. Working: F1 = 1.00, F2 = 0.91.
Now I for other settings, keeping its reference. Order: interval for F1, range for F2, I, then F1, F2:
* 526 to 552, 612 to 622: 0.52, 1.06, 1.02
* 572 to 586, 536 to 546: 0.45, 0.88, 0.97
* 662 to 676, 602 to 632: 0.49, 0.98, 0.99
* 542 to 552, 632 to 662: 0.47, 0.96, 1.04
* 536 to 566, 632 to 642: 0.46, 0.97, 1.07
